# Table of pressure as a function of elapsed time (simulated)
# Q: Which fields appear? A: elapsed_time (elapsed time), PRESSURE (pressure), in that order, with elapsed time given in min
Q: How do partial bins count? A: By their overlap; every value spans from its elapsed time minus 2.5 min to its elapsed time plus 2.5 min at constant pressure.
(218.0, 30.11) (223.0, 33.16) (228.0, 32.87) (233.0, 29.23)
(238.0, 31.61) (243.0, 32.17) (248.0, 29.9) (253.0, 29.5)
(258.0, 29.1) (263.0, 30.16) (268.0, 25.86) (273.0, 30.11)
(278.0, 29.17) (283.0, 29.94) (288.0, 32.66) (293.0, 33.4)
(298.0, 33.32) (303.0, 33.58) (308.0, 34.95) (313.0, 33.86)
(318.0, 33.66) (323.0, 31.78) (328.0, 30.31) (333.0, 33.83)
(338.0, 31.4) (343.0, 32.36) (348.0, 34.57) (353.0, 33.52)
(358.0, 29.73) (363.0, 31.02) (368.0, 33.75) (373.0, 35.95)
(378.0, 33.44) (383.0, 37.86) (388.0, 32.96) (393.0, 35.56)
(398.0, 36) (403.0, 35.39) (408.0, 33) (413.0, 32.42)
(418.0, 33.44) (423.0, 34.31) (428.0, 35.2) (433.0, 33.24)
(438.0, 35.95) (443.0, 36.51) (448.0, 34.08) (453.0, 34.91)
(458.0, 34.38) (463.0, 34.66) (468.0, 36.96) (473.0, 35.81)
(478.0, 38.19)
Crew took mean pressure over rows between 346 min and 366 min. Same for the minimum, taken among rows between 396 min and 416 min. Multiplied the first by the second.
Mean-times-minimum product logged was 1044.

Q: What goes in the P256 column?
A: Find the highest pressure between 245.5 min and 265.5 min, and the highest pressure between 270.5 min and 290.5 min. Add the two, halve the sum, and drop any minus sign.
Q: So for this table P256 31.4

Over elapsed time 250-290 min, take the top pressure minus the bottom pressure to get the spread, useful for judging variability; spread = 6.8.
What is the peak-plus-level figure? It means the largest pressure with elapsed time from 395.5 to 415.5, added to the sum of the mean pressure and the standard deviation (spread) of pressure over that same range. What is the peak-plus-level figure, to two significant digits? 72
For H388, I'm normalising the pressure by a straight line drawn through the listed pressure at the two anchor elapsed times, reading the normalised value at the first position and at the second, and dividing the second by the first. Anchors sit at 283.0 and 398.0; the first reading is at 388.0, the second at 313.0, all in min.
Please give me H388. 1.16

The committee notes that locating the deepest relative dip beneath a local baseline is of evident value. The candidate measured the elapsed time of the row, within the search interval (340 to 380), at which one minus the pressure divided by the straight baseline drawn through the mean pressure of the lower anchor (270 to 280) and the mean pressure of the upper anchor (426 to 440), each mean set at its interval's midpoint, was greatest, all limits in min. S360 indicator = 358.0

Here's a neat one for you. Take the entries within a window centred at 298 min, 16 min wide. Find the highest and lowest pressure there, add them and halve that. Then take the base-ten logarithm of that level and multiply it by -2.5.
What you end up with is -3.811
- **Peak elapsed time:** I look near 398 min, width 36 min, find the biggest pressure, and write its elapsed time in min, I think 383.0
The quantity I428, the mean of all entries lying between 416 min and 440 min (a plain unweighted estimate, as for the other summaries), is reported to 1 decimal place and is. 34.4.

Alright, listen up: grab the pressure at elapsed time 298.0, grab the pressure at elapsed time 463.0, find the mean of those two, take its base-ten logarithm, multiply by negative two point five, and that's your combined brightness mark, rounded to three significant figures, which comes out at -3.83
